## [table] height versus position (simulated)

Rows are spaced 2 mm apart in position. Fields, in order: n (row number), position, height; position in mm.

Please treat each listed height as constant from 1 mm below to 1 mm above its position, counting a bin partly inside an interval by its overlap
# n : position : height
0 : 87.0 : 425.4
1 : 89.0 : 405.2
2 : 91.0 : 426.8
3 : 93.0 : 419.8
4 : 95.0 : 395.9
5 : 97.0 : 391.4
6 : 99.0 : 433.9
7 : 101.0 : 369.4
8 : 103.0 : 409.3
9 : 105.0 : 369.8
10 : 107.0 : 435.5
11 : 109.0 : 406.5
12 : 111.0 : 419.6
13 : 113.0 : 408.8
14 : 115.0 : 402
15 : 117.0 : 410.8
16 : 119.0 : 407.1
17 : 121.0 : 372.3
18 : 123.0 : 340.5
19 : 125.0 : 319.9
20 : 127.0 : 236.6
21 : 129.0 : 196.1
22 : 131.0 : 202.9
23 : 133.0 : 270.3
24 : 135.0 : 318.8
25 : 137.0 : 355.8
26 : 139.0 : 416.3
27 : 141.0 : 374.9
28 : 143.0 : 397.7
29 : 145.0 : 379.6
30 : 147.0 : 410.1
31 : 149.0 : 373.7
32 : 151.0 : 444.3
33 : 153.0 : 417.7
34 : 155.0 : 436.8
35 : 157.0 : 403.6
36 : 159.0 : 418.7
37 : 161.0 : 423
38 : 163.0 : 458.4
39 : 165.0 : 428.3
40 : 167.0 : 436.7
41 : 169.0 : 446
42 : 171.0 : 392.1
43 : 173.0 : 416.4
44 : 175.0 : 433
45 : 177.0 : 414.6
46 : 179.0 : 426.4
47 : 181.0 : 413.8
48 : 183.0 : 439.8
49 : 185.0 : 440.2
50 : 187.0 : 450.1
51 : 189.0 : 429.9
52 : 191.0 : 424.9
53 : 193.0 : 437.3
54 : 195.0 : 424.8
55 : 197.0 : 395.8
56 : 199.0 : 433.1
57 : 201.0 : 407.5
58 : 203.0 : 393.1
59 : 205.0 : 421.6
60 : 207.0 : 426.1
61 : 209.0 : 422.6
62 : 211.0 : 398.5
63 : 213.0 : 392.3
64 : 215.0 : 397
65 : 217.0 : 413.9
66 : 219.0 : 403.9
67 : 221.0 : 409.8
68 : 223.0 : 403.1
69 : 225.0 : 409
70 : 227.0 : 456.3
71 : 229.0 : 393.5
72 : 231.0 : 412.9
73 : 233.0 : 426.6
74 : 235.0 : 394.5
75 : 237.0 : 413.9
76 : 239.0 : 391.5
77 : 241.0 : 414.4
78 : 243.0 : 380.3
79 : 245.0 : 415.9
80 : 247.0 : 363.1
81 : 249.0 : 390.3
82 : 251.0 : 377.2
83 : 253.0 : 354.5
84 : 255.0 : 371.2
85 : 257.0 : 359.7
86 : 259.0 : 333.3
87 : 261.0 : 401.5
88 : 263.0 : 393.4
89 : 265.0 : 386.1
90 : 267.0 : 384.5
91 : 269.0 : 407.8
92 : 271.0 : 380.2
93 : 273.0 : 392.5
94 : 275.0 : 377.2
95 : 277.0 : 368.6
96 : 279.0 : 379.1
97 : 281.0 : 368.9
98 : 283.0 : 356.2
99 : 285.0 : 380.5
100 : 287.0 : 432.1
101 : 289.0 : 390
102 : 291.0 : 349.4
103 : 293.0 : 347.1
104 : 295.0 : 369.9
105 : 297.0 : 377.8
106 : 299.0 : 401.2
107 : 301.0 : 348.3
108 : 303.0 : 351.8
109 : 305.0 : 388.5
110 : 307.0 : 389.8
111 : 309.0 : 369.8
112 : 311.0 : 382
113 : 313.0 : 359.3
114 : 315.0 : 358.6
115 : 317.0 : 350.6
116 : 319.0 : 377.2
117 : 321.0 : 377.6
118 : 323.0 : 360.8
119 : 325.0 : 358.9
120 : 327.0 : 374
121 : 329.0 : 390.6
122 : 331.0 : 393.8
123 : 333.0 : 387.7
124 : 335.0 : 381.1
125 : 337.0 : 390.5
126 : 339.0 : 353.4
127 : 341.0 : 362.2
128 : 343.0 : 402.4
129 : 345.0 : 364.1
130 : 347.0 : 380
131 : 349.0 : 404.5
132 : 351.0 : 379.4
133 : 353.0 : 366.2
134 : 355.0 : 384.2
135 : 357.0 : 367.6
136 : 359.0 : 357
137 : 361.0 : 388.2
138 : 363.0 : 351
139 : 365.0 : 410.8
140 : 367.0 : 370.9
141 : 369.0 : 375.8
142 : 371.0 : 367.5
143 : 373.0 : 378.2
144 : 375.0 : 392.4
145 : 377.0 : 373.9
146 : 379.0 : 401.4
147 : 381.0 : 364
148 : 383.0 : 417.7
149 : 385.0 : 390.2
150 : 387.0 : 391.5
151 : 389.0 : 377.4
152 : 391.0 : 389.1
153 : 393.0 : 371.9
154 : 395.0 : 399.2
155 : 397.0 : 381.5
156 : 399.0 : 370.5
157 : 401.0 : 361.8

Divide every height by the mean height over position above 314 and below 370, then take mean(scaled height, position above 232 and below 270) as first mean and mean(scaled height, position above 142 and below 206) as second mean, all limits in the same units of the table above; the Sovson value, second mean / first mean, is 1.09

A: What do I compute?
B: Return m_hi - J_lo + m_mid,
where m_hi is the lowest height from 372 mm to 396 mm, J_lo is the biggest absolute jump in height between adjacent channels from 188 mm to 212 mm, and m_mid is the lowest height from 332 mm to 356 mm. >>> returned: 680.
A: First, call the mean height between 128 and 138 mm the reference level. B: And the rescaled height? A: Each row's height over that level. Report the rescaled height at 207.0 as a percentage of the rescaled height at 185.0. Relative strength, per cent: 97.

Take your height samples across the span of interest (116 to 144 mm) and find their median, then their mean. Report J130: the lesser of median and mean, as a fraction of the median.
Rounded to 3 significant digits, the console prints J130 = 0.948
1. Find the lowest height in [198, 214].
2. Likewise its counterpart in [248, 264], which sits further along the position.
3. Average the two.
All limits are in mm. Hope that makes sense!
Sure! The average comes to 363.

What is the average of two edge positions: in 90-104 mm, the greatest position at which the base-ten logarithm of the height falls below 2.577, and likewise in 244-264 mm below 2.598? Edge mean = 182 mm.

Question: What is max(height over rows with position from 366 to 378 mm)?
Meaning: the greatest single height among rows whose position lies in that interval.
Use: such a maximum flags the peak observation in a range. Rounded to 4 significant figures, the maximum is 392.4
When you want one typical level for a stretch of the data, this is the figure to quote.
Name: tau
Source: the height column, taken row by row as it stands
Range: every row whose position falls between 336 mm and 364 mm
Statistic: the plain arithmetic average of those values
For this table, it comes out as 375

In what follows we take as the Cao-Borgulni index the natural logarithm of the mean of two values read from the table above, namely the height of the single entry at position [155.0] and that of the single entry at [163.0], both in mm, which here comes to 6.10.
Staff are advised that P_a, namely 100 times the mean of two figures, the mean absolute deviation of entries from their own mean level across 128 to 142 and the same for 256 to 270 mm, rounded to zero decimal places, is 4493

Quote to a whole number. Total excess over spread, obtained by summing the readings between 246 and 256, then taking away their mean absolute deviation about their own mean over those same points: 1846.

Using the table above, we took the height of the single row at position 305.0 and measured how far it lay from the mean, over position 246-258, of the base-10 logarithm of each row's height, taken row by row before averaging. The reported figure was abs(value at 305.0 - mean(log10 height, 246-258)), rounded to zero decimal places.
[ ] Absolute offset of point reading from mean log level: 386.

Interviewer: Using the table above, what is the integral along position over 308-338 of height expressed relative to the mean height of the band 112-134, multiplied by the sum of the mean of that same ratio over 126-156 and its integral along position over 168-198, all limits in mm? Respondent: 1400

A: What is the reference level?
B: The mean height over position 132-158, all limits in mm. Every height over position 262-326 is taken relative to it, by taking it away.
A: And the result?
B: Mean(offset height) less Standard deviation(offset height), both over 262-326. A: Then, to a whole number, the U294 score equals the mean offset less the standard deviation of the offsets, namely -28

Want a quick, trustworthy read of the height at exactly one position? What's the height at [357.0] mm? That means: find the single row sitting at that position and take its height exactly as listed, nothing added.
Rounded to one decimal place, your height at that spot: 367.6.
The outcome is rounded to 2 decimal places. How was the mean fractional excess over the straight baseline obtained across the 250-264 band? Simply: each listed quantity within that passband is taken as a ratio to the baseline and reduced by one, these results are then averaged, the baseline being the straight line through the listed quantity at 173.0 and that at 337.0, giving -0.08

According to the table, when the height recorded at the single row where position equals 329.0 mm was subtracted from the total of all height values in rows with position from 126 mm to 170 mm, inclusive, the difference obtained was 7856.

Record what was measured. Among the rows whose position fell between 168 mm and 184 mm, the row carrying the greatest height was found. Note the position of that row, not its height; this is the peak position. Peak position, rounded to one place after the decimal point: 169.0 mm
